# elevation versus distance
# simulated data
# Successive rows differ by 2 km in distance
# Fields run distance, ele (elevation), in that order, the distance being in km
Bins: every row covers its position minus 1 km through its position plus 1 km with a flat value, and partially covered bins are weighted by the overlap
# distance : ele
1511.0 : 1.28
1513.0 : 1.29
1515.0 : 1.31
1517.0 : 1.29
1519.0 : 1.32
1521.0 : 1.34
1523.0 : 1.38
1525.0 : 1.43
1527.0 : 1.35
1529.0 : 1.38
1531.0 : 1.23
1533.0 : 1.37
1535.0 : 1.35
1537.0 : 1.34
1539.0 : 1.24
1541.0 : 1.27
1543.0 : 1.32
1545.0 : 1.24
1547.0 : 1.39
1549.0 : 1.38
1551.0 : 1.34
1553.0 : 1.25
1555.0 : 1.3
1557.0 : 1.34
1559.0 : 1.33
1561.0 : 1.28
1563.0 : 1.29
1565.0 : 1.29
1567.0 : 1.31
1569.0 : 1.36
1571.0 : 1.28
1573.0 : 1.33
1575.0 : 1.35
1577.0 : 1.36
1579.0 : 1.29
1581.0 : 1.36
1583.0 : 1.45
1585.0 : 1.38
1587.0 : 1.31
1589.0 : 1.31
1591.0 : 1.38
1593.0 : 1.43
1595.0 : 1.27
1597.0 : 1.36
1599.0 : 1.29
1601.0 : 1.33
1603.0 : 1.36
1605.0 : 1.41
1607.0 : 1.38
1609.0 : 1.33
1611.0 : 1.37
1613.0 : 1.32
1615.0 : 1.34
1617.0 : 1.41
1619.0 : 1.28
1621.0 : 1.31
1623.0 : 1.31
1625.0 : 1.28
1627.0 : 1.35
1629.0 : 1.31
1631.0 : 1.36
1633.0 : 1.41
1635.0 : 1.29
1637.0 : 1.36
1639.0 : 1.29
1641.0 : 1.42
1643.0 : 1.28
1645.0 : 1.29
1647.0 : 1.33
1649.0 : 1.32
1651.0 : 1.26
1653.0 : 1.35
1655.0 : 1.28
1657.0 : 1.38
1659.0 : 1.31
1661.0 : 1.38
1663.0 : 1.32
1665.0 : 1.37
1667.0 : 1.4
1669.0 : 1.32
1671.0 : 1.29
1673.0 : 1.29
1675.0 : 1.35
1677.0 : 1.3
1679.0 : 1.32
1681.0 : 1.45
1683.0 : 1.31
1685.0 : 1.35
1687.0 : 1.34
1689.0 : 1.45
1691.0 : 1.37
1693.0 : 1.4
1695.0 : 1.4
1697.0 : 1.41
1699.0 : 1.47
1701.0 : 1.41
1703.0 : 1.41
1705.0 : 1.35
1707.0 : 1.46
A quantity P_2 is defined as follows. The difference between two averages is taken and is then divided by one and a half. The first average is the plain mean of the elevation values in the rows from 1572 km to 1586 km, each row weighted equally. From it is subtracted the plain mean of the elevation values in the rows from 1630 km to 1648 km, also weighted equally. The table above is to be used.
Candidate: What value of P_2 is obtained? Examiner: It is 0.016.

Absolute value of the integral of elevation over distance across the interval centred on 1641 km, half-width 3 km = 7.98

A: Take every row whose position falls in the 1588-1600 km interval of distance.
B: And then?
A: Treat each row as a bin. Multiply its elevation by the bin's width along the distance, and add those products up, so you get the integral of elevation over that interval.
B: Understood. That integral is 16.1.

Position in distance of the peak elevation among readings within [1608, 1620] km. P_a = 1617.0 km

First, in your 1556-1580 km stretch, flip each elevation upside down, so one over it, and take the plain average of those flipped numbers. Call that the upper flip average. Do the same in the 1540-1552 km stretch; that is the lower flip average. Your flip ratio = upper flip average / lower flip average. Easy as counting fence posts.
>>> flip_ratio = 1.00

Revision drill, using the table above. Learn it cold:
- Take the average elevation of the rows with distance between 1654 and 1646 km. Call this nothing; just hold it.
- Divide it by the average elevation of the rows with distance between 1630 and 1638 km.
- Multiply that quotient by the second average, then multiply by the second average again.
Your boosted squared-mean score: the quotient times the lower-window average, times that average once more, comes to 1.78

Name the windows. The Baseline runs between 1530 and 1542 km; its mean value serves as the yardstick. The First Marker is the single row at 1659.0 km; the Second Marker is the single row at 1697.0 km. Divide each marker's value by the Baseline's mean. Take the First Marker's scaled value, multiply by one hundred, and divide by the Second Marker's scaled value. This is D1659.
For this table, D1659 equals 93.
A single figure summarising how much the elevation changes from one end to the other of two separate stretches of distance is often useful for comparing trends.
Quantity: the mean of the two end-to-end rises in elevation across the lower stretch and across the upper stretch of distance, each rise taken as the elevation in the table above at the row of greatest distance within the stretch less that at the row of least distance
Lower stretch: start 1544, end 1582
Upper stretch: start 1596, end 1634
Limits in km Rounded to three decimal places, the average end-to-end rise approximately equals 0.085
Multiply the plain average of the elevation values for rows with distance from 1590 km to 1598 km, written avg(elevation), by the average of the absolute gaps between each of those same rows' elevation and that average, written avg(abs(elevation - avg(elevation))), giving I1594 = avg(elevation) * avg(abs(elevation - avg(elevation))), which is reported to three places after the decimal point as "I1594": 0.061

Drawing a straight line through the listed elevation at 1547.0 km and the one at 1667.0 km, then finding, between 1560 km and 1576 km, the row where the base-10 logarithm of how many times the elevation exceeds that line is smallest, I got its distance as 1571.0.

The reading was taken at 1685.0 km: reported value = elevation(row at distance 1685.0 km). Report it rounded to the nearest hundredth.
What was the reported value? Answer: 1.35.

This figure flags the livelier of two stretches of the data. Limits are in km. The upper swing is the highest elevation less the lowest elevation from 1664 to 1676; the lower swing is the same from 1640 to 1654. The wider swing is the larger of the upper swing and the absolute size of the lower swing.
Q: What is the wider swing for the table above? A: 0.160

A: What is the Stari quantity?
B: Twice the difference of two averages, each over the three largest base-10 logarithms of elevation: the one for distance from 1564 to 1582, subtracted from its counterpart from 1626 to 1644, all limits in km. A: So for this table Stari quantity 0.023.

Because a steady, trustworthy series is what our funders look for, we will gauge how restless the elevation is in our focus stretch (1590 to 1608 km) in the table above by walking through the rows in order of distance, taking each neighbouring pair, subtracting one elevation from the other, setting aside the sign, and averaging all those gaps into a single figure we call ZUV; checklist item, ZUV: 0.065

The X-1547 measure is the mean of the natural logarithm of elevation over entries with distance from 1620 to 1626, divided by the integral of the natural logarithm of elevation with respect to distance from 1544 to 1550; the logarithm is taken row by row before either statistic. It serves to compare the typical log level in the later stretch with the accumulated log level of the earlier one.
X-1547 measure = 0.151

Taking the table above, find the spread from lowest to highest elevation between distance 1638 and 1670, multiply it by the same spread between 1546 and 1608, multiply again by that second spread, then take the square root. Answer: 0.080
